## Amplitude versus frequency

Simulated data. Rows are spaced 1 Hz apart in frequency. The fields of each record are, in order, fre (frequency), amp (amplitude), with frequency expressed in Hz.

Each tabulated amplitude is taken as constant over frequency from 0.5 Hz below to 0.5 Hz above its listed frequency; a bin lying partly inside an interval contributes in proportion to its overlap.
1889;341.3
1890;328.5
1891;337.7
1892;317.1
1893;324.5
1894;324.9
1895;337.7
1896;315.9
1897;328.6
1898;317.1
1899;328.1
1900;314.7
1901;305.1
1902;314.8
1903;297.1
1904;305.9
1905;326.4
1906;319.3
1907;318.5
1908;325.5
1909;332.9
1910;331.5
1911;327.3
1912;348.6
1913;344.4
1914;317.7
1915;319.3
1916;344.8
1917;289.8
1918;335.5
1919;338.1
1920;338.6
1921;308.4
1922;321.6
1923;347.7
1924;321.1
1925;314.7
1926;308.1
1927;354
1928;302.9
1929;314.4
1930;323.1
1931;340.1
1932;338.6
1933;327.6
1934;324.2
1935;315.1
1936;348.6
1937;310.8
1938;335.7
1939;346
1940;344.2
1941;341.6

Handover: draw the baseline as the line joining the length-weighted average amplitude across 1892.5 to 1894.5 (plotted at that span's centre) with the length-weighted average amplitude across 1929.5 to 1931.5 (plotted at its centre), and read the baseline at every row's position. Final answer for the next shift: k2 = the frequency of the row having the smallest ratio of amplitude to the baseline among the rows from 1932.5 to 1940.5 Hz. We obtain 1937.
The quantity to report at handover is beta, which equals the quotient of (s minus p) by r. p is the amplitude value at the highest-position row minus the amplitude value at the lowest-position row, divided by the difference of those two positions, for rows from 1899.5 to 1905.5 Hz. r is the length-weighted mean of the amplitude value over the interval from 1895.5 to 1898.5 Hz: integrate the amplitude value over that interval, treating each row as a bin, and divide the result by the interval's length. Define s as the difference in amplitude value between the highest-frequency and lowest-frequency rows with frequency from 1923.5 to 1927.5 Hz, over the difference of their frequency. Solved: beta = 0.027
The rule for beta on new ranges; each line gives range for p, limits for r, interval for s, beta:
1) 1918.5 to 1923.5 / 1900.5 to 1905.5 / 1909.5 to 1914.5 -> -0.019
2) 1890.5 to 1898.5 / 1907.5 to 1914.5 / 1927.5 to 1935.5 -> 0.014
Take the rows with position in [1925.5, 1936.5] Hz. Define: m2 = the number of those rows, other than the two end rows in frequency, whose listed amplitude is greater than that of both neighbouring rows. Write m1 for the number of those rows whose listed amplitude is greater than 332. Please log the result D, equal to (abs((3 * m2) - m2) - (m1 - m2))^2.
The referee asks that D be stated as 4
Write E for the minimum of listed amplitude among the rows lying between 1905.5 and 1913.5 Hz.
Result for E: 318.5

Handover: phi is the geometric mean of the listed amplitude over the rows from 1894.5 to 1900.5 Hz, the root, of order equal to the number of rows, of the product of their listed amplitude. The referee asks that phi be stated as 324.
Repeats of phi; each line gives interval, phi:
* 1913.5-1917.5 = 317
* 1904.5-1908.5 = 322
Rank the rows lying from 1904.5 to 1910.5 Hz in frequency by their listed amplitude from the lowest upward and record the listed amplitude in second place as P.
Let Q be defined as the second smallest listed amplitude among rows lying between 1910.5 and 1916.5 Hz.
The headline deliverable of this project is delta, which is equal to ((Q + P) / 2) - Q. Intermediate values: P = 319.3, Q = 319.3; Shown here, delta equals 0.0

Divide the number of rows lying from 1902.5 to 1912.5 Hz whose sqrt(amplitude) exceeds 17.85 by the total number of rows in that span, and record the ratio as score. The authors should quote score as 0.70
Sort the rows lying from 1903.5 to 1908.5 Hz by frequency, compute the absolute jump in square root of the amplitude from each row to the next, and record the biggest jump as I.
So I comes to 0.58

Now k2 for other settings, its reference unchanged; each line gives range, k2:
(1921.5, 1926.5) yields 1926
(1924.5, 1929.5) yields 1928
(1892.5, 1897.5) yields 1896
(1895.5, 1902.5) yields 1901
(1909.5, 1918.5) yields 1917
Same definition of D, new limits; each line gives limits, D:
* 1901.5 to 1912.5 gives 16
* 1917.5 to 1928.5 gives 16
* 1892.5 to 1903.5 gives 121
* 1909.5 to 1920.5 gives 0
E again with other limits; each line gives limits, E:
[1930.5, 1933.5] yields 327.6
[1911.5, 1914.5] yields 317.7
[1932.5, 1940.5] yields 310.8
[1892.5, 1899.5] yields 315.9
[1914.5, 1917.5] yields 289.8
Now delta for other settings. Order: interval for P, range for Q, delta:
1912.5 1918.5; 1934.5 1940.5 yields 1.3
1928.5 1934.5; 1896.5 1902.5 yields 4.2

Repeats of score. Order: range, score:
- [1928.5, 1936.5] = 0.75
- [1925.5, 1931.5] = 0.50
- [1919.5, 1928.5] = 0.56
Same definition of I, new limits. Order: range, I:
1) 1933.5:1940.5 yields 1.04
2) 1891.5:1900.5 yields 0.60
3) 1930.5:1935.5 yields 0.30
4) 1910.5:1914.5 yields 0.73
